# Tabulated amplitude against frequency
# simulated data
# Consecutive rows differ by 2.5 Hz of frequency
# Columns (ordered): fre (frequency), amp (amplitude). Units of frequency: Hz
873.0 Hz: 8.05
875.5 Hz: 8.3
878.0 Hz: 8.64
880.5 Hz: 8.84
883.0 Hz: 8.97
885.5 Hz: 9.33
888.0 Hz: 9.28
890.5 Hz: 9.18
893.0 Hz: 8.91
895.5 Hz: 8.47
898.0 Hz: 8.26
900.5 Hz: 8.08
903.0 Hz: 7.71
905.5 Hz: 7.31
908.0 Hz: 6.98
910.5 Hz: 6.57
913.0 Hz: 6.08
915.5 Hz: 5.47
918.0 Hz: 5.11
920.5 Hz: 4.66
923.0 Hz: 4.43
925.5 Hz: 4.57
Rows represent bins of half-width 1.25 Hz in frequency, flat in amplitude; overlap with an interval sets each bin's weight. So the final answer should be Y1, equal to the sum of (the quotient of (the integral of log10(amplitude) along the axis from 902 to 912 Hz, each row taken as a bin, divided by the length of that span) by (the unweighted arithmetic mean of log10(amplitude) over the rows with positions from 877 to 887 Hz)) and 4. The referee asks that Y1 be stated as 4.9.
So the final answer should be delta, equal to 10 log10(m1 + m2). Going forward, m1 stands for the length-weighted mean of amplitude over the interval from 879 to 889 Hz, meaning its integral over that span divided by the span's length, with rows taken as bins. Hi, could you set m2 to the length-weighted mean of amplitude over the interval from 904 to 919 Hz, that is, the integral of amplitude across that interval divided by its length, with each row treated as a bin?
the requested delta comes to 11.9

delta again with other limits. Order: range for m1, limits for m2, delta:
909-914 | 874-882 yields 11.7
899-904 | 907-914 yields 11.6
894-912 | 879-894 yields 12.2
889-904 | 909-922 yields 11.5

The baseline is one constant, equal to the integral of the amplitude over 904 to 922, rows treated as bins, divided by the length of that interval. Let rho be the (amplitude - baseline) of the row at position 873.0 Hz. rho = 2.02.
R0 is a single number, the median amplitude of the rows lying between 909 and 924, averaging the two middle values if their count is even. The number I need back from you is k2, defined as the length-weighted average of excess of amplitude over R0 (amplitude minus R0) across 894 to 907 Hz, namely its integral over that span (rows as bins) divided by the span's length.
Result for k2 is 2.7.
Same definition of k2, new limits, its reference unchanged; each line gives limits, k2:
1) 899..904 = 2.6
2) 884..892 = 4.0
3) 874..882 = 3.3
